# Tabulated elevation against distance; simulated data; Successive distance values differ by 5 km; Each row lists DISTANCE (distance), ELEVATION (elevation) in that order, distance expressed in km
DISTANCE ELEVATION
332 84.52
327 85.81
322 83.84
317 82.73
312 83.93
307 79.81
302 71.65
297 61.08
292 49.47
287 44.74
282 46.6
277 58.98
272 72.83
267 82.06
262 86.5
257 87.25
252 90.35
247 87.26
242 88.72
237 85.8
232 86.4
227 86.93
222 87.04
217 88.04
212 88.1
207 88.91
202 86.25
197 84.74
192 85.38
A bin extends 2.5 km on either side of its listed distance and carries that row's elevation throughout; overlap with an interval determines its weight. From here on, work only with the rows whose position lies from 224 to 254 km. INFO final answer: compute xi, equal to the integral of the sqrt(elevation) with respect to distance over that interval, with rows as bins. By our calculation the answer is 281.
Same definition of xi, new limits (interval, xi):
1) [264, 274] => 88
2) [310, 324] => 128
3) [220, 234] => 130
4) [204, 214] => 94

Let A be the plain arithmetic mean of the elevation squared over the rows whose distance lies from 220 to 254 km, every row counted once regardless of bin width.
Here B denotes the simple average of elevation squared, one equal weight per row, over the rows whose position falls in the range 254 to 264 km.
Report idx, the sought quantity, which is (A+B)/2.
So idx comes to 7603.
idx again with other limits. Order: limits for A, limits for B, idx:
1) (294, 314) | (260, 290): 5049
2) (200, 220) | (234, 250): 7665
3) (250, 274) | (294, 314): 6314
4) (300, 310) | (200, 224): 6719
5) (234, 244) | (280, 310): 5629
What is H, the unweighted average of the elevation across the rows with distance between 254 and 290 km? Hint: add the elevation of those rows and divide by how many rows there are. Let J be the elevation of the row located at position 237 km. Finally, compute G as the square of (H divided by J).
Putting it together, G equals 0.6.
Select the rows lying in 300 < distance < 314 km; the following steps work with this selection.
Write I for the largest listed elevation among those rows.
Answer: 83.93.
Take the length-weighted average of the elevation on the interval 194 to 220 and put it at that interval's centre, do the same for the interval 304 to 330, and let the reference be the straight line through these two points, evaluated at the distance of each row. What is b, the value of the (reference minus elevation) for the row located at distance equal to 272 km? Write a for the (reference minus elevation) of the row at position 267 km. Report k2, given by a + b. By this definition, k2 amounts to 14.7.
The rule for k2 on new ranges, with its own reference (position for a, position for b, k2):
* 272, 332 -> 9.8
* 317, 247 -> -1.3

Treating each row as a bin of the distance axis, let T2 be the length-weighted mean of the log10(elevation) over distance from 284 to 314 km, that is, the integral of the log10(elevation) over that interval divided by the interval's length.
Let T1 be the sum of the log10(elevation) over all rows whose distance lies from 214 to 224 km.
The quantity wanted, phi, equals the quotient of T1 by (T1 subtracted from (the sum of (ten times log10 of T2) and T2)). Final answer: 8.4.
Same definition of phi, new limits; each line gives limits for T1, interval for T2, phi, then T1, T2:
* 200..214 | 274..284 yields -3.4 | 5.8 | 1.73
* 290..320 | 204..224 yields -1.8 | 11.1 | 1.94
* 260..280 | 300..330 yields -2.7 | 7.5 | 1.91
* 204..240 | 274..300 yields -1.4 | 13.6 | 1.72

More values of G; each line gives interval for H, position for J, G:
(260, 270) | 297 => 1.9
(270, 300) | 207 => 0.4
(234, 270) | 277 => 2.2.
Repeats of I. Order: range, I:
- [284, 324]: 83.93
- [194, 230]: 88.91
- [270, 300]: 72.83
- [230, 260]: 90.35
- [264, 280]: 82.06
